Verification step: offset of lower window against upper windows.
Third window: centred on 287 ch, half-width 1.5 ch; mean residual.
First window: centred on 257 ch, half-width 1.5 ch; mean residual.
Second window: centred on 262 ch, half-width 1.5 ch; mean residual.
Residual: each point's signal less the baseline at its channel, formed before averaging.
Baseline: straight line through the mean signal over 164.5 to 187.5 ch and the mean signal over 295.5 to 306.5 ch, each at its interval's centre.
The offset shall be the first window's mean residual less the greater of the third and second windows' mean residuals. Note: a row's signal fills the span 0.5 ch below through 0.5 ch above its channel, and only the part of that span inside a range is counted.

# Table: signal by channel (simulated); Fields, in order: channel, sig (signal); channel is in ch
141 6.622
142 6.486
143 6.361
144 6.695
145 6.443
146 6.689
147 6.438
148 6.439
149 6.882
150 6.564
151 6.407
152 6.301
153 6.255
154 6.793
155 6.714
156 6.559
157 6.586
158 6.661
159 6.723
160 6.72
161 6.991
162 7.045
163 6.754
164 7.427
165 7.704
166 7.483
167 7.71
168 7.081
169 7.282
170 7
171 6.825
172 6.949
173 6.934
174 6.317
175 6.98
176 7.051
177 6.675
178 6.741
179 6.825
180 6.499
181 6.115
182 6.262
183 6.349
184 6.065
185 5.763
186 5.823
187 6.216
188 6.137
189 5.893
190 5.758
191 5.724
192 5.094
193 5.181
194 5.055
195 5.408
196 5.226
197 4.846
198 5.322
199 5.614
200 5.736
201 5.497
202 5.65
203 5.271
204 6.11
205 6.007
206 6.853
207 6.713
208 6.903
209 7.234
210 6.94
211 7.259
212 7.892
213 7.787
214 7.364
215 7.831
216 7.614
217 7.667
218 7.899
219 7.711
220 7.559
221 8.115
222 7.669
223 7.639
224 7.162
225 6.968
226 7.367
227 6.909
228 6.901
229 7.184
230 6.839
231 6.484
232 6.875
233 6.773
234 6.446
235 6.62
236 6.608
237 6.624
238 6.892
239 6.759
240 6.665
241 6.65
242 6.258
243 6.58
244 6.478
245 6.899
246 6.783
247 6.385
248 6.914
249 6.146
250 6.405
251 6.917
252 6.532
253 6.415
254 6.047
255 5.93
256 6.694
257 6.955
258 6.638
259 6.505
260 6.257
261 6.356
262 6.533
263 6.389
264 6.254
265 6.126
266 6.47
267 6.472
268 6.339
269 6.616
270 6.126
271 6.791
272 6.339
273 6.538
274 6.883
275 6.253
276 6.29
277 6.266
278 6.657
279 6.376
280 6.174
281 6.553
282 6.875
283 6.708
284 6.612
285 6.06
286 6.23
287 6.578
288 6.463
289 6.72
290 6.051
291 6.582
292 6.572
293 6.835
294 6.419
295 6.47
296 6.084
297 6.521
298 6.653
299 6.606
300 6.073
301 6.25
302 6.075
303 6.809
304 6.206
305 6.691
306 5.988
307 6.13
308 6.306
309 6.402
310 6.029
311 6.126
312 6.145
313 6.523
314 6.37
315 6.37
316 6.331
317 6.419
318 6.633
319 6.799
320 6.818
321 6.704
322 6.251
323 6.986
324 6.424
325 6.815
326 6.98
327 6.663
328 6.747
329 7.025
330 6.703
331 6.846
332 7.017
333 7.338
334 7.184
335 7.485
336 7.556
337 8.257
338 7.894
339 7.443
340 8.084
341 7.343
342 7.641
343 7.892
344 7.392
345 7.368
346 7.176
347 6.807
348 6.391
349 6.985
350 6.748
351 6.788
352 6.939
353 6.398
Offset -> 0.25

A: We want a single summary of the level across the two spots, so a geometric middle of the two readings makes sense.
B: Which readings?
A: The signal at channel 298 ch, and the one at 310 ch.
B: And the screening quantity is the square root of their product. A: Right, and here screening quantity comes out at 6.33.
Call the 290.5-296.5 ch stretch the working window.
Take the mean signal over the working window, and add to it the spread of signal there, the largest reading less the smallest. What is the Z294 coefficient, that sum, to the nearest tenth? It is 7.2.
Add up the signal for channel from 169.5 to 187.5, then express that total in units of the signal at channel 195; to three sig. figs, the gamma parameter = 21.7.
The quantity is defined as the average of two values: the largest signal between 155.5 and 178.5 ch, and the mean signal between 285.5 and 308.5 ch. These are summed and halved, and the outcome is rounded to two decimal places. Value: 7.06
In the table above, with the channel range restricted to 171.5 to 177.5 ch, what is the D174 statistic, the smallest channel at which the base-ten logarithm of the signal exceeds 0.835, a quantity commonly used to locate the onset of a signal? 172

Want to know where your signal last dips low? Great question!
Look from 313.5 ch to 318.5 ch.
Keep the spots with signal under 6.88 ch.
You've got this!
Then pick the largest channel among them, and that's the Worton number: 318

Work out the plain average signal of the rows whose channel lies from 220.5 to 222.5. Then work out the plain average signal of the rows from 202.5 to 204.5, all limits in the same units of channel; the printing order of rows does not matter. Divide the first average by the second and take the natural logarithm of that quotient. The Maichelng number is 0.33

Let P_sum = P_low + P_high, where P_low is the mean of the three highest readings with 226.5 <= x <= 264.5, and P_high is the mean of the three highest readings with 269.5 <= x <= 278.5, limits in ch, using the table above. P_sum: 13.8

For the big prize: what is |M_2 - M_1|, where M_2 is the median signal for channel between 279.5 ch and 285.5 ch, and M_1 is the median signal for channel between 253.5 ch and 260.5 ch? 0.1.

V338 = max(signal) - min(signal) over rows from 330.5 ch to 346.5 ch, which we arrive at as 1.4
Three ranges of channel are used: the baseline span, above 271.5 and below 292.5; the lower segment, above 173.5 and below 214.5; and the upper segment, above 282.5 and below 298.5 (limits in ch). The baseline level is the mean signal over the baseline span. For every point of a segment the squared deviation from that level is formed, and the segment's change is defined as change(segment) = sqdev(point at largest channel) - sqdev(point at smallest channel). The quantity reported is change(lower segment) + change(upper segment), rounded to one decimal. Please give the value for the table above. 0.8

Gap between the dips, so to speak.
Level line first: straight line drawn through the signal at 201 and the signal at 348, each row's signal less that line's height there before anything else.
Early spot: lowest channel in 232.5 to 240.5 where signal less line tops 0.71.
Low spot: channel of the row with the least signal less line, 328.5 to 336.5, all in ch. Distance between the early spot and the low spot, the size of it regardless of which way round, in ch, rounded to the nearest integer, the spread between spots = 97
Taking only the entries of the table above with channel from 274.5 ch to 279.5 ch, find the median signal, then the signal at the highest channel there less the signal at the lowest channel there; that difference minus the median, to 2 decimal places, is -6.17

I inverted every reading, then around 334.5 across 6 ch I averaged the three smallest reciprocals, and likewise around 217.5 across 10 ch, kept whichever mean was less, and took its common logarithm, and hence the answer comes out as -0.900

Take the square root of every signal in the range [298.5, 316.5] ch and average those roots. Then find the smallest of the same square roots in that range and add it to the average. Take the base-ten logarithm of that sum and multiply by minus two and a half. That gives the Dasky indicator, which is -1.74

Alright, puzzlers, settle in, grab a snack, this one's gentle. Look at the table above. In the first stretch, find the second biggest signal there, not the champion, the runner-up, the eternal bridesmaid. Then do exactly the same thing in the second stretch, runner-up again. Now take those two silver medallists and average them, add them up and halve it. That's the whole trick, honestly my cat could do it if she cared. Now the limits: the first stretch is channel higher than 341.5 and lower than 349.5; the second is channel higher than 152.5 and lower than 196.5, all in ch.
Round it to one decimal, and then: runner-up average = 7.7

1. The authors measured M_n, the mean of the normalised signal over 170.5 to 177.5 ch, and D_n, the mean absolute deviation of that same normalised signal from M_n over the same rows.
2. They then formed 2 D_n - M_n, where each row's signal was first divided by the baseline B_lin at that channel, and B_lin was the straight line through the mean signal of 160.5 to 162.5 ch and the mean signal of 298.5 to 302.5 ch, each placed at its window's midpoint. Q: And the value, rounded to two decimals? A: -0.93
